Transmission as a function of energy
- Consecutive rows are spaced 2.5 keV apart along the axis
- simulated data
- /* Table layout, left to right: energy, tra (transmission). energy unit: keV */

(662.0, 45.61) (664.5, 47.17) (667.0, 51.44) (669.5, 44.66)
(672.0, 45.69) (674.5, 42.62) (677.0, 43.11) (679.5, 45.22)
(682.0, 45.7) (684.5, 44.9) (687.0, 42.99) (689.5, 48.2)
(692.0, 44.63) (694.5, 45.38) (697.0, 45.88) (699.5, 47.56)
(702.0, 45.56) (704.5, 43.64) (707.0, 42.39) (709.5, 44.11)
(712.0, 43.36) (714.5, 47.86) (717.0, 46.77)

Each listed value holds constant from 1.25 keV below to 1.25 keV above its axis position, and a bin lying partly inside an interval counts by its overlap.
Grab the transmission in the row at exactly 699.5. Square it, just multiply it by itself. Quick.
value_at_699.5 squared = 2262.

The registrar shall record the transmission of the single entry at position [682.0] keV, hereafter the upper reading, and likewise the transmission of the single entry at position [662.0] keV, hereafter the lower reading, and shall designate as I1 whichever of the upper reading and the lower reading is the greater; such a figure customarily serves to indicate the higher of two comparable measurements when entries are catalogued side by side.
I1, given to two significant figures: 46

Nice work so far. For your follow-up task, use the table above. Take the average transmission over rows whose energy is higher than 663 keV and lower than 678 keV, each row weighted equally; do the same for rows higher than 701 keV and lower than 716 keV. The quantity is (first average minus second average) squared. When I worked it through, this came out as 1.7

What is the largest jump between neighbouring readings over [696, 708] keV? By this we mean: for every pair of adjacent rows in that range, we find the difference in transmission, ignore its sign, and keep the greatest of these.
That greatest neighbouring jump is 2.0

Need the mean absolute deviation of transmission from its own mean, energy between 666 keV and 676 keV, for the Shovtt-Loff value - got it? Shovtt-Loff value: 2.7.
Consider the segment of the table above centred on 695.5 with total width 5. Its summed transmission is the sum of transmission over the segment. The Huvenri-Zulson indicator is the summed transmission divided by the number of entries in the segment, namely 45.6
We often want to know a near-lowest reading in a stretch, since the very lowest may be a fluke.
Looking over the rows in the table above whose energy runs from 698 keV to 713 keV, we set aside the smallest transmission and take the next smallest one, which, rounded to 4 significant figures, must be 43.36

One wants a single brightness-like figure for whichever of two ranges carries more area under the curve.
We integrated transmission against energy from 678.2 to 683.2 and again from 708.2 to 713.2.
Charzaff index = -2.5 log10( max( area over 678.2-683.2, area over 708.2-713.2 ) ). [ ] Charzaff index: -5.891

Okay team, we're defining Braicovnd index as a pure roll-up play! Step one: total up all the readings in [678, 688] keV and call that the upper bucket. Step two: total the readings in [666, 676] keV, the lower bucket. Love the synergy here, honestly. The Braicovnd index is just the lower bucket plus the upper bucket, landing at 363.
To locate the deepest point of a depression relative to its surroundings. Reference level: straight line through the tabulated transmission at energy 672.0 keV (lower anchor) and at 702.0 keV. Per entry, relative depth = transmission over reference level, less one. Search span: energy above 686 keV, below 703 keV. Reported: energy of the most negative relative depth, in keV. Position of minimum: 687.0 keV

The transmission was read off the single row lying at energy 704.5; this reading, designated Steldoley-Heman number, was 43.64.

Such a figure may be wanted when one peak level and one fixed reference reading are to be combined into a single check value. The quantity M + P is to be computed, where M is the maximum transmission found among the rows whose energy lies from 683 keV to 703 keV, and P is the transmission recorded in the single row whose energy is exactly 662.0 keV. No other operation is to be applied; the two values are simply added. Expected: 93.8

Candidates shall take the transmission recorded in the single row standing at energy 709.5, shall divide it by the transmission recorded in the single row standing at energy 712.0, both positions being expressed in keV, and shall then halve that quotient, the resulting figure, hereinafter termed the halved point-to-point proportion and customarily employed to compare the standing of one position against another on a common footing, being 0.509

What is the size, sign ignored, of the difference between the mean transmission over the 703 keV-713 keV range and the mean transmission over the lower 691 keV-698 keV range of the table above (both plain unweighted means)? 1.9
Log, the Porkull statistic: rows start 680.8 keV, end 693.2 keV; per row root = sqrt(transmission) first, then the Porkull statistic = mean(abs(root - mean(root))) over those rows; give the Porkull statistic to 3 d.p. 0.099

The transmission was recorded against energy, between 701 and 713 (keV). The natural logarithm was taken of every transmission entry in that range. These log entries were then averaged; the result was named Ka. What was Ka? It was 3.78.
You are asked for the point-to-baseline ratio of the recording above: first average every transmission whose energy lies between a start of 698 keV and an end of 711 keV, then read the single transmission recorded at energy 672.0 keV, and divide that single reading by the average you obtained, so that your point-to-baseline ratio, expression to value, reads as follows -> 1.02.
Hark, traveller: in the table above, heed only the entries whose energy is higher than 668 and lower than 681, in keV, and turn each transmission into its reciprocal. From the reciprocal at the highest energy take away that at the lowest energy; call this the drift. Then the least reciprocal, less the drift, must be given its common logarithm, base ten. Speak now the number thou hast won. -1.65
